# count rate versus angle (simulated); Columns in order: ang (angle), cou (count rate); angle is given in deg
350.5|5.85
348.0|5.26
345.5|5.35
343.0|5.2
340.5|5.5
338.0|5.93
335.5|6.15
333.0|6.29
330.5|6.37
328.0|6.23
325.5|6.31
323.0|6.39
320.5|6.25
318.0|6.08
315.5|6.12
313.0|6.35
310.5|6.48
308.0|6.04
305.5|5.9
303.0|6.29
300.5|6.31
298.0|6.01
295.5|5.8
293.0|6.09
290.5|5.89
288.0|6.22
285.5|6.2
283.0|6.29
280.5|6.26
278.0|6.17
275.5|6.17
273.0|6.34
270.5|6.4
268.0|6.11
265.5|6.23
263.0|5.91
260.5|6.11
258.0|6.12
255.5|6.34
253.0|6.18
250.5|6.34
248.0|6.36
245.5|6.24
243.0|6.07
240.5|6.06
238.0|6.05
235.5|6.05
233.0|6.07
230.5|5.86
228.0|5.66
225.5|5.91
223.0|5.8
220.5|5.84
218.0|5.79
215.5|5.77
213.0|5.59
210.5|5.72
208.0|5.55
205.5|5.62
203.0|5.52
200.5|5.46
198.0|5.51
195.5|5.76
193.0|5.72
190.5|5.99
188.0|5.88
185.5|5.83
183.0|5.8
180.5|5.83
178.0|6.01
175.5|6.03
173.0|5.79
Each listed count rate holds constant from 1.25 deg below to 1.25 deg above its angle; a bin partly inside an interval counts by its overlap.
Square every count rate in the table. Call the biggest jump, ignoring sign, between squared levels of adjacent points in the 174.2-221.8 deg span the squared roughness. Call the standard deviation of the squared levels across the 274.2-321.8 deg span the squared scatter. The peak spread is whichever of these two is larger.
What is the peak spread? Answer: 3.2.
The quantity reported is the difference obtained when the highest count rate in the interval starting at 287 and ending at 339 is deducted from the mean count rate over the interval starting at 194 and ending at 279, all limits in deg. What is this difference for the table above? -0.52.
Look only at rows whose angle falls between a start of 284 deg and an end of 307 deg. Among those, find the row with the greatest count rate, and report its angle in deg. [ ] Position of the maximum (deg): 300.5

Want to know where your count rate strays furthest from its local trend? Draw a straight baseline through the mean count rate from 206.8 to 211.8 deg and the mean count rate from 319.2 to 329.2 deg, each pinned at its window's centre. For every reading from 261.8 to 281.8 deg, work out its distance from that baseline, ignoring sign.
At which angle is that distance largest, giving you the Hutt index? 270.5 deg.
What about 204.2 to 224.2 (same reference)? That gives 220.5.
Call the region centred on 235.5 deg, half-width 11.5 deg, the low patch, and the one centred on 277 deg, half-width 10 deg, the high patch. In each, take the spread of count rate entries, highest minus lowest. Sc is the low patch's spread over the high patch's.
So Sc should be 2.00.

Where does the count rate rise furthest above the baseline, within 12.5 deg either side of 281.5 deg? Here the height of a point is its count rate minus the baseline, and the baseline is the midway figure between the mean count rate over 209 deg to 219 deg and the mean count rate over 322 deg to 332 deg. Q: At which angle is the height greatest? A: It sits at 270.5 deg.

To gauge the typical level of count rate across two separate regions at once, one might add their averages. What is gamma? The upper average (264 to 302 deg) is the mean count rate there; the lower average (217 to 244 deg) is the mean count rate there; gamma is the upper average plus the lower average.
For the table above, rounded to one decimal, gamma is 12.1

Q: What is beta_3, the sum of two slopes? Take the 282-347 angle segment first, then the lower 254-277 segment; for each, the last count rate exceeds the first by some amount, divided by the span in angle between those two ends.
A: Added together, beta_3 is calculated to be -0.024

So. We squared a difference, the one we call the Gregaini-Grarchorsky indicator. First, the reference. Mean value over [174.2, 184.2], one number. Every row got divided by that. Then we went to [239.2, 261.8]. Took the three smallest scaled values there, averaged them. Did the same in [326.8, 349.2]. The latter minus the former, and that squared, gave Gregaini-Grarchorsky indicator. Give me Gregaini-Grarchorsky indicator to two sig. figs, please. 0.019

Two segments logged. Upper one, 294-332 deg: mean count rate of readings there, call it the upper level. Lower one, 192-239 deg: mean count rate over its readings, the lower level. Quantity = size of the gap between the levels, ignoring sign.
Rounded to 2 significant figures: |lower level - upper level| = 0.45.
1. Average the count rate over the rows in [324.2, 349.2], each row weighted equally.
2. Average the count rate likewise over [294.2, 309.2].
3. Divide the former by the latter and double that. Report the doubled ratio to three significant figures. 1.93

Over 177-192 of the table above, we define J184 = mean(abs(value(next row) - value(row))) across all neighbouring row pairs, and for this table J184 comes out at 0.080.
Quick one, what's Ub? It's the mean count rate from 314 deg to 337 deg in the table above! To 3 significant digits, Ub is 6.24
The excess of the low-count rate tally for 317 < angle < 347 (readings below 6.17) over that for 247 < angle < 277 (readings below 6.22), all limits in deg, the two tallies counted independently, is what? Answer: 0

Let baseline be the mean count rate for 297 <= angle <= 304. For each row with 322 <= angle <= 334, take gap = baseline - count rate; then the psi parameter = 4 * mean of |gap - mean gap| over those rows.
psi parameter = 0.20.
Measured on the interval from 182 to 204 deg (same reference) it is 0.59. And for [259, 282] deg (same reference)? 0.42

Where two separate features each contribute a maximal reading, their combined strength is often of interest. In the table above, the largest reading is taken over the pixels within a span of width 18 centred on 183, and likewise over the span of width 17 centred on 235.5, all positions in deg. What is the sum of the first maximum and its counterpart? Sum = 12.1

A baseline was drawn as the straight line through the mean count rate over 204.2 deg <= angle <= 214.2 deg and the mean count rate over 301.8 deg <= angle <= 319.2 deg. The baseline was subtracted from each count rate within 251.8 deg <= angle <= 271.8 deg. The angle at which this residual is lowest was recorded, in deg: 263.0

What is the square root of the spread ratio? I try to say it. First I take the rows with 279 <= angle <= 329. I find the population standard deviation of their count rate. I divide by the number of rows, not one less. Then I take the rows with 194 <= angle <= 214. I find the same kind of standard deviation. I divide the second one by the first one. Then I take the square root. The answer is 0.75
